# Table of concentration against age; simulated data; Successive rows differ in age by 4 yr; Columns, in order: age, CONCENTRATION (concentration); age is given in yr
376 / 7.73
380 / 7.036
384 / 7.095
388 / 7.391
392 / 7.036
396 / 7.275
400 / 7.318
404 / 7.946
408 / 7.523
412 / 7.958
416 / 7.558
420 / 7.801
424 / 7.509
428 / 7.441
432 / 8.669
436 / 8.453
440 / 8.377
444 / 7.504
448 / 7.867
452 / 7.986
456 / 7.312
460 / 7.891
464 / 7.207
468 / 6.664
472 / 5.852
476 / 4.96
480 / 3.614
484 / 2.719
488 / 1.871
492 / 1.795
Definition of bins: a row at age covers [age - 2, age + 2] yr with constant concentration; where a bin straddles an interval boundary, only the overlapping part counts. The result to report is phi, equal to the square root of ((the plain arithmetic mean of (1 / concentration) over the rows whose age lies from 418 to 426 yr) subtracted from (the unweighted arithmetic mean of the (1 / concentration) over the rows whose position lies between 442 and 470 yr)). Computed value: 0.06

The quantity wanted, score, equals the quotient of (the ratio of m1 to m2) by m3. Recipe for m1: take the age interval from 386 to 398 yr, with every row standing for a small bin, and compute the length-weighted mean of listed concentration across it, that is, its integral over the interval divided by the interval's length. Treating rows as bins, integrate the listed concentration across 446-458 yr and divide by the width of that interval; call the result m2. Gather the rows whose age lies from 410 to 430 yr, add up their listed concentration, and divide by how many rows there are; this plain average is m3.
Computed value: 0.122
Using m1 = 7.2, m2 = 7.7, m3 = 7.7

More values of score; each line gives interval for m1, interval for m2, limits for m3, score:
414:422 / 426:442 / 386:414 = 0.124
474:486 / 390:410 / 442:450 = 0.066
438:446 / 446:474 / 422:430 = 0.146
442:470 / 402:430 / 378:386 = 0.138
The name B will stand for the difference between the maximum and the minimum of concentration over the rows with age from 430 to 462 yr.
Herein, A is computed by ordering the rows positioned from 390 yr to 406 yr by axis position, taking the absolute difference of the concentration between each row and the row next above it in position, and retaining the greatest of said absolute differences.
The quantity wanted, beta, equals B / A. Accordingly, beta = 2.2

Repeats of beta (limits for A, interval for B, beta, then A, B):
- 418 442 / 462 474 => 1.1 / 1.2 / 1.4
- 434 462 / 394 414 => 0.8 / 0.9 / 0.7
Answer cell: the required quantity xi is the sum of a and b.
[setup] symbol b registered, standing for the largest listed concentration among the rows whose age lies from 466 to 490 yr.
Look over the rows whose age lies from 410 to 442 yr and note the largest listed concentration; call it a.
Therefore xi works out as 15.3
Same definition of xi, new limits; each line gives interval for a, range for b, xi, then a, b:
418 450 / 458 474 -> 16.6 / 8.669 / 7.891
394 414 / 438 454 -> 16.3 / 7.958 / 8.377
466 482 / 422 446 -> 15.3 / 6.664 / 8.669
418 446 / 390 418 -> 16.6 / 8.669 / 7.958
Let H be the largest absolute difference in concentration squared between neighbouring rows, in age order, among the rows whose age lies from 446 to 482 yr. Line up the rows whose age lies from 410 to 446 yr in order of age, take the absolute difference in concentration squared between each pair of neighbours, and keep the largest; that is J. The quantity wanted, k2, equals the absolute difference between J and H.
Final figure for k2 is 8.2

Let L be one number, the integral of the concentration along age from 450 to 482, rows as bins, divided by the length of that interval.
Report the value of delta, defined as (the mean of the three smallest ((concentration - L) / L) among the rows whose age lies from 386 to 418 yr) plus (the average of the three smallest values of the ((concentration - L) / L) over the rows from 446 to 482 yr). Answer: -0.13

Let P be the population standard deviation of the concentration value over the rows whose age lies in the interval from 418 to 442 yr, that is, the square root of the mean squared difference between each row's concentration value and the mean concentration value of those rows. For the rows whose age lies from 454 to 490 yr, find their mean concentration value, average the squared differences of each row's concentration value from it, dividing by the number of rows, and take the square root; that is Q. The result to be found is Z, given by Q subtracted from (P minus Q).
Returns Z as -3.6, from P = 0.48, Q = 2.05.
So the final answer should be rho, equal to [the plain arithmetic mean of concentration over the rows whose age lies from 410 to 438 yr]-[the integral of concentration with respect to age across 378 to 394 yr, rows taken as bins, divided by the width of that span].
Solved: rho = 0.8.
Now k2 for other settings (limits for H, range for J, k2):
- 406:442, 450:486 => 8.2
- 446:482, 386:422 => 2.0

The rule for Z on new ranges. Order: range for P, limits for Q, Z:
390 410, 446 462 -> -0.2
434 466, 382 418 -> -0.2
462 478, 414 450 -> 0.0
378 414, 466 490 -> -3.1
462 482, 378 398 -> 1.0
